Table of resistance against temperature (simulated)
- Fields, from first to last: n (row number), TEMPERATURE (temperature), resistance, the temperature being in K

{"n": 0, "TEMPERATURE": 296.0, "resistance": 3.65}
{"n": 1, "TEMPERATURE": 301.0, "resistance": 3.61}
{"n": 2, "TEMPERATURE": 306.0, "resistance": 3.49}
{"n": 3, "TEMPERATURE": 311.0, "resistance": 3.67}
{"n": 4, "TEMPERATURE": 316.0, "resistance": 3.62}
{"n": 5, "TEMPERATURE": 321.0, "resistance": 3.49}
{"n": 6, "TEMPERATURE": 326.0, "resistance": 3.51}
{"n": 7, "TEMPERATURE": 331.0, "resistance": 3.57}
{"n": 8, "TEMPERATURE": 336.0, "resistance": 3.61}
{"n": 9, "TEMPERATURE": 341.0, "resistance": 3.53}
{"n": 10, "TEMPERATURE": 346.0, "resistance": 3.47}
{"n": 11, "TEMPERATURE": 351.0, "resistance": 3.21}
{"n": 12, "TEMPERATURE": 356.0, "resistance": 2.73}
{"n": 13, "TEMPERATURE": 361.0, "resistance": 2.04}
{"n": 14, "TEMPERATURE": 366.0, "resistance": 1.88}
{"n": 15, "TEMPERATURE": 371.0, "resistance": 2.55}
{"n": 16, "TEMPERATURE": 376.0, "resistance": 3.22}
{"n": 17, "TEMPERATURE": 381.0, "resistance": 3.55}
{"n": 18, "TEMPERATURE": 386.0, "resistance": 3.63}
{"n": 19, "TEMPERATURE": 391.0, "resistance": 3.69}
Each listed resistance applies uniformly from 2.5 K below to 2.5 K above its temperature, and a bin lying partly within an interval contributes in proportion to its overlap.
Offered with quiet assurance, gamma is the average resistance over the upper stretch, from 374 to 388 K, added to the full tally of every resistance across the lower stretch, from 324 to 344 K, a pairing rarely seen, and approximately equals 17.7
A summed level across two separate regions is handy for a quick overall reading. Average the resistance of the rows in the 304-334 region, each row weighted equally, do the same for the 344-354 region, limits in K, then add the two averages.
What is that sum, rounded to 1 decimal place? 6.9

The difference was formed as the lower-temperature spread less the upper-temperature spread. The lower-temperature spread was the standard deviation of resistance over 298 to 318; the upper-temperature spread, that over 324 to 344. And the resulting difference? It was 0.03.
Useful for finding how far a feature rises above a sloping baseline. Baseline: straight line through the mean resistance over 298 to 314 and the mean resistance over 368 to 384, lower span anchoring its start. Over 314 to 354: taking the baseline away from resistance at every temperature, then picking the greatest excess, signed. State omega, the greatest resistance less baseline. 0.23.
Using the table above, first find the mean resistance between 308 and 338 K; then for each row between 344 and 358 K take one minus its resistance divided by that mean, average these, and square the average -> 0.015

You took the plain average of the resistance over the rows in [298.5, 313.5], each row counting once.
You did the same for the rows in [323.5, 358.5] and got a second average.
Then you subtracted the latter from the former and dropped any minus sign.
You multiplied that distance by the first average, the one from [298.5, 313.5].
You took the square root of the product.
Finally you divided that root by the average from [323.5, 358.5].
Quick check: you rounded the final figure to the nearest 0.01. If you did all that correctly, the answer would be 0.26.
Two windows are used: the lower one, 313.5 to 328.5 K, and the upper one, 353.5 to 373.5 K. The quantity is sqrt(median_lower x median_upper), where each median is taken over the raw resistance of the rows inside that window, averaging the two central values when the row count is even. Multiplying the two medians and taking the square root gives 2.8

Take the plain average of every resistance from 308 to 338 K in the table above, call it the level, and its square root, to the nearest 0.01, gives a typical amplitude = 1.89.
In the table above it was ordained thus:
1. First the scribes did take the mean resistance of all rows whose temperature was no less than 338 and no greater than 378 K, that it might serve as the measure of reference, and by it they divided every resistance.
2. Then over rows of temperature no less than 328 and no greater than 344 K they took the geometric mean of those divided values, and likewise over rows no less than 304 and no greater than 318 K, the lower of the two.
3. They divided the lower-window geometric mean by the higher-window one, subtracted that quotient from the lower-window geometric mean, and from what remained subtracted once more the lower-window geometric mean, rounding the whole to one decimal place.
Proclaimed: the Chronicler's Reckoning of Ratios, -1.0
